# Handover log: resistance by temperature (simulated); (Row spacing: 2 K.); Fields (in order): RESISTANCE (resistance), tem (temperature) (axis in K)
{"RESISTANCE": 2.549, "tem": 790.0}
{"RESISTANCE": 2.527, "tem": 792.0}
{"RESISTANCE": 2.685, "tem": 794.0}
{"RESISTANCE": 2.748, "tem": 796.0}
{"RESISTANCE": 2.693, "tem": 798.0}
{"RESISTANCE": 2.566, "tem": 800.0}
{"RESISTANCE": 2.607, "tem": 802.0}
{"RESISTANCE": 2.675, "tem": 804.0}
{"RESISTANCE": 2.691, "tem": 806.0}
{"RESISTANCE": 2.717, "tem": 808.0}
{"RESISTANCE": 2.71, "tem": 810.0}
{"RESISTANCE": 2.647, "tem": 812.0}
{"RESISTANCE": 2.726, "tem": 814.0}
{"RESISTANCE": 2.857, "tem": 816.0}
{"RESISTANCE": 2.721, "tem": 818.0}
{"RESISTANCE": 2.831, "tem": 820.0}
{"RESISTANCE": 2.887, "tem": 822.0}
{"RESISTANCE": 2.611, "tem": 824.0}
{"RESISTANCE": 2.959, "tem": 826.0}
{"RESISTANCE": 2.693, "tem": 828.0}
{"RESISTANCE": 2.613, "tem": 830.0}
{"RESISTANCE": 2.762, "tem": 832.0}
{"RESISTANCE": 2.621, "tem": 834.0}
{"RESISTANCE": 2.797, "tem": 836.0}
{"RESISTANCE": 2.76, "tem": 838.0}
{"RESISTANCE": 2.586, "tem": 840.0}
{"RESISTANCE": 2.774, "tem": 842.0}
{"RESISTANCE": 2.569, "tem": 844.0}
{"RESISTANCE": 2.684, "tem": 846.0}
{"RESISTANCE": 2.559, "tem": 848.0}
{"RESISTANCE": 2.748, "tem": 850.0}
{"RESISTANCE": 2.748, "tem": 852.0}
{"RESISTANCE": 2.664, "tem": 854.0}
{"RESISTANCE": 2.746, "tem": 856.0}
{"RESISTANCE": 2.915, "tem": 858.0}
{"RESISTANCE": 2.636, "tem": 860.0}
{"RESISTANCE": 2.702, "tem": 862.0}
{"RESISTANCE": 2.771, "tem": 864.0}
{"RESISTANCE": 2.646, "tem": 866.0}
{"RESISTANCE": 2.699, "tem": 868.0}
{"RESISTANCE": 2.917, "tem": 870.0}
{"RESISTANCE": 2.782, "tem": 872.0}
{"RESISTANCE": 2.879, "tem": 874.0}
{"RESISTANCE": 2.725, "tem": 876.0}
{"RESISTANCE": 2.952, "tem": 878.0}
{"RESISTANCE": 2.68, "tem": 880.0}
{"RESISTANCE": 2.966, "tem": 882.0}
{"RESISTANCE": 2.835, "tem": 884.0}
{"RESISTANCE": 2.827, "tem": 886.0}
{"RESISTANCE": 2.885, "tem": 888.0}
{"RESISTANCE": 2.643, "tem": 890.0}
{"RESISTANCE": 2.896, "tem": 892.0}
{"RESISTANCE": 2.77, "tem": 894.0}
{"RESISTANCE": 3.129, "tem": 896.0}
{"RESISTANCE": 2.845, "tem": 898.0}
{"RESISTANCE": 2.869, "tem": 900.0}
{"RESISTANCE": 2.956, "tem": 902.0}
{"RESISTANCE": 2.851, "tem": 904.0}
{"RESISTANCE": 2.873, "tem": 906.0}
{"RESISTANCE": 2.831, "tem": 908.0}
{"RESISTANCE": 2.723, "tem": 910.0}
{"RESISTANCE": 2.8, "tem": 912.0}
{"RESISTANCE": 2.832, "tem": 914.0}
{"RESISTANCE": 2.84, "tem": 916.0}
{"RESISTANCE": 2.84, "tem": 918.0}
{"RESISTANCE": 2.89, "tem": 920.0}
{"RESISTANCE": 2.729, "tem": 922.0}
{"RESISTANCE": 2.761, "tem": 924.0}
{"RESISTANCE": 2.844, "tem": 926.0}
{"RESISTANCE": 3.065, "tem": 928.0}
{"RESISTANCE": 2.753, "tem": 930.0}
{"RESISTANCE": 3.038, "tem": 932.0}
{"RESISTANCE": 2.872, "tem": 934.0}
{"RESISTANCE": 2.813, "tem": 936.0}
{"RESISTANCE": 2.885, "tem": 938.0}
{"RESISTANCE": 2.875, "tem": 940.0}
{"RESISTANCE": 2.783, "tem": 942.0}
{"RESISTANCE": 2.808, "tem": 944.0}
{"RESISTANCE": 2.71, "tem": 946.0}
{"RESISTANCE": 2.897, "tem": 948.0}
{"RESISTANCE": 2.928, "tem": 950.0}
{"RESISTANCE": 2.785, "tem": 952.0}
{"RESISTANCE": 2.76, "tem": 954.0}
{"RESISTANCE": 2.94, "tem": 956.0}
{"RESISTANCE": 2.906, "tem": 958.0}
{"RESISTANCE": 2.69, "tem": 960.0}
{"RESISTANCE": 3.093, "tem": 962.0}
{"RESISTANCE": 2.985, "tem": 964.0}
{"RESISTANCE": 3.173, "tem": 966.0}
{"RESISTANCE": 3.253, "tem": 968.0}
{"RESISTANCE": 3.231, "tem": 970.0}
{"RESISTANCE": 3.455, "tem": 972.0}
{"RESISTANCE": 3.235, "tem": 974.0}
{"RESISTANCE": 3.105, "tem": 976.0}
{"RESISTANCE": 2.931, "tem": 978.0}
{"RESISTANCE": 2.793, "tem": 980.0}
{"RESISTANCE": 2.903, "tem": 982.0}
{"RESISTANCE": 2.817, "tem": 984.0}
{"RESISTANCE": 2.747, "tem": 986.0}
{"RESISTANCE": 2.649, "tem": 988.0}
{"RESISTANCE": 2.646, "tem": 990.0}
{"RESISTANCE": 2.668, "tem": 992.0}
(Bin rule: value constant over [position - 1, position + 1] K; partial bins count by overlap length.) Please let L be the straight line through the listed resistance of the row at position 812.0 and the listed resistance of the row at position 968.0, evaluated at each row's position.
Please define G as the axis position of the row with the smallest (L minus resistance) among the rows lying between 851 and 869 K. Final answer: 858.0 K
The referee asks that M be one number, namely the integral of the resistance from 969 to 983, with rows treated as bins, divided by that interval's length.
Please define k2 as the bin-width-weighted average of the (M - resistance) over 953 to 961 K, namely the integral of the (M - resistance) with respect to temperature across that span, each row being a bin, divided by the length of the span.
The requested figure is 0.269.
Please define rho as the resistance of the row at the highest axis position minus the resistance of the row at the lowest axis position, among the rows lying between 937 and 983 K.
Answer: 0.02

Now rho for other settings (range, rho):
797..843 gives 0.08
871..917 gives 0.06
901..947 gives -0.25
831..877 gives -0.04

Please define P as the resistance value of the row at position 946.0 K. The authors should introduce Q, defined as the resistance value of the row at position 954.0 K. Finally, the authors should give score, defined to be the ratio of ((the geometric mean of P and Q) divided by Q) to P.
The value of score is 0.3656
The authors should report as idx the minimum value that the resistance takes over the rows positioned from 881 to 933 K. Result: 2.643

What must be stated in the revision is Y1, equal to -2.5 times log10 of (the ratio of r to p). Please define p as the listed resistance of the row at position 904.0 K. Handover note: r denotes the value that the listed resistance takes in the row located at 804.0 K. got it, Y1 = 0.07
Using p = 2.851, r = 2.675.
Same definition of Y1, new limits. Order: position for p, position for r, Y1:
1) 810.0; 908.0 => -0.05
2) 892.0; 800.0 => 0.13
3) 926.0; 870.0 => -0.03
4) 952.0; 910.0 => 0.02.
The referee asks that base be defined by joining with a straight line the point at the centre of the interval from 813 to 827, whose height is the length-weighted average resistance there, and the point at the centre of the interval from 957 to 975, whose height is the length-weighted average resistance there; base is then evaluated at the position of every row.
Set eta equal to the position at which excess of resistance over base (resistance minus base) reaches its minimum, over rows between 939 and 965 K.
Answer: 960.0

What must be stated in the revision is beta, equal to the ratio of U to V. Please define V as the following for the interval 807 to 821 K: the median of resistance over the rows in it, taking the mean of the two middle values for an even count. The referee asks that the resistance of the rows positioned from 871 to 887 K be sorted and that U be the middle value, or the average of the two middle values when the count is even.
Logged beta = 1.04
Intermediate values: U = 2.83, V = 2.72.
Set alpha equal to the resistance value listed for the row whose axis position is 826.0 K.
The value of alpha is 2.959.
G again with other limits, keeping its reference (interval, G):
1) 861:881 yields 878.0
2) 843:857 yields 850.0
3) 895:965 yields 896.0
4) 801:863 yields 826.0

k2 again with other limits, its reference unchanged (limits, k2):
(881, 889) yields 0.215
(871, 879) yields 0.259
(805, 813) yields 0.402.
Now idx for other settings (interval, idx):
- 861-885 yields 2.646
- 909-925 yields 2.723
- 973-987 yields 2.747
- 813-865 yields 2.559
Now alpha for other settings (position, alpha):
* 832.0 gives 2.762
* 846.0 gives 2.684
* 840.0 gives 2.586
